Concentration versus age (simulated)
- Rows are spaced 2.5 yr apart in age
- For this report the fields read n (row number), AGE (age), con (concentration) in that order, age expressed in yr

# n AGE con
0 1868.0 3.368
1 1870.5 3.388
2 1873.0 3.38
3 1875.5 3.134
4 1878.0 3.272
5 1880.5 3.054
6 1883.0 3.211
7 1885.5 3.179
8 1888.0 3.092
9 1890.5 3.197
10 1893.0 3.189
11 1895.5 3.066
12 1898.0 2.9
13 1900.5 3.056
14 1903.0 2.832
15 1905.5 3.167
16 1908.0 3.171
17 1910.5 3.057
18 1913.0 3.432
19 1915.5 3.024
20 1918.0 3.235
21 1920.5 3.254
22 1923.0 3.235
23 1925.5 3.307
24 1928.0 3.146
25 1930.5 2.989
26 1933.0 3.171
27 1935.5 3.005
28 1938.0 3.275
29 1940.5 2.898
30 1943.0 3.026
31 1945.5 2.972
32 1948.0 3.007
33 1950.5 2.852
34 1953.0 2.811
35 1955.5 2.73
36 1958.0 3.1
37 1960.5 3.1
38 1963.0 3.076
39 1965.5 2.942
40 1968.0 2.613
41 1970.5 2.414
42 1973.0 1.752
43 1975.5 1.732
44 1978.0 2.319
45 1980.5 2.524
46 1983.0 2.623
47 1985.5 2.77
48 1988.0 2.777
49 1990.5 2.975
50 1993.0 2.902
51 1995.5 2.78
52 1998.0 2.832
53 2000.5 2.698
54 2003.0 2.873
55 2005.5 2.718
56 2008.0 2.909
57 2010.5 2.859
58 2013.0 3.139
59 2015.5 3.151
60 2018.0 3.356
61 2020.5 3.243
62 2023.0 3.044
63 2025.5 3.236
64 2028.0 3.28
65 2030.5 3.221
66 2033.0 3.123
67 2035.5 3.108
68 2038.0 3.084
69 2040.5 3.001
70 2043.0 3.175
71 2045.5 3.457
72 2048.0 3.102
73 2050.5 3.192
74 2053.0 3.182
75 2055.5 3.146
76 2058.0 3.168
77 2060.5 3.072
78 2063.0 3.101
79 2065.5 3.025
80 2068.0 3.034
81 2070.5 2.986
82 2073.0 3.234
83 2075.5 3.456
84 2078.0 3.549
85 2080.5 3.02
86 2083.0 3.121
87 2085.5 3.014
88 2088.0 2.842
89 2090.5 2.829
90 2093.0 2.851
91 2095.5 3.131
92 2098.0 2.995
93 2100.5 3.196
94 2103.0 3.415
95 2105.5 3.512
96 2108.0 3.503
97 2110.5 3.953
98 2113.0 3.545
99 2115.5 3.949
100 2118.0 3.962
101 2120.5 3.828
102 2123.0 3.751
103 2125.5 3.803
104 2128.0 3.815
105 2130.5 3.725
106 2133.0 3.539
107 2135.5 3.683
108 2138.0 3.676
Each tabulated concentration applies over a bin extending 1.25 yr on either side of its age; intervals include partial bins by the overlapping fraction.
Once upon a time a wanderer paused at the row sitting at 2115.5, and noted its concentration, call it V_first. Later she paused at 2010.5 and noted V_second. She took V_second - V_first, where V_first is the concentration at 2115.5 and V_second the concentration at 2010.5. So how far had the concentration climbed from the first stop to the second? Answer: -1.1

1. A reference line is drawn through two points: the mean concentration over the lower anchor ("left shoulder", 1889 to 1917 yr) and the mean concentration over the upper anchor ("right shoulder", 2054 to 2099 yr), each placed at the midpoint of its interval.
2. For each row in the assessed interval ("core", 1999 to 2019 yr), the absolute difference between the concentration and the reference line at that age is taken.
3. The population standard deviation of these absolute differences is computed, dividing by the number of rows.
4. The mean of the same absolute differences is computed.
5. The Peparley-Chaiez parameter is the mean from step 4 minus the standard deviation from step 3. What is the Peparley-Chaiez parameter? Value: 0.10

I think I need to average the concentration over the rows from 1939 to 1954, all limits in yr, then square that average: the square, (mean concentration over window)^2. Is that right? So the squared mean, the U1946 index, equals 8.6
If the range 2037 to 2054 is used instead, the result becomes 10.1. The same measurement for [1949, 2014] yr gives 7.4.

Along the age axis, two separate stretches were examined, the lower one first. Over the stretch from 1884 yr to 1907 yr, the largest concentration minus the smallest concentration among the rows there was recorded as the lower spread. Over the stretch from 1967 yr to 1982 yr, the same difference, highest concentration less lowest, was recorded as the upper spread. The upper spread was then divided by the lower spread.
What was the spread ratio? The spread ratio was 2.4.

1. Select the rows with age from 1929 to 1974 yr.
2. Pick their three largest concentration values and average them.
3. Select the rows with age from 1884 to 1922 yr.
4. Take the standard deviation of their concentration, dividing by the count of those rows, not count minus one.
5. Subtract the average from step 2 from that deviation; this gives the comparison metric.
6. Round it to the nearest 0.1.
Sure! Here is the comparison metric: -3.0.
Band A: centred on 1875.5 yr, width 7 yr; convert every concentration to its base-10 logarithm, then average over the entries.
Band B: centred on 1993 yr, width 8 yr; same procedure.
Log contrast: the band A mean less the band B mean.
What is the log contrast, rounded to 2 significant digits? 0.053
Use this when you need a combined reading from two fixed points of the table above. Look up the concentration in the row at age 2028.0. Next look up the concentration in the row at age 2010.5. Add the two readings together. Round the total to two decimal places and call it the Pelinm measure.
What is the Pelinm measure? 6.14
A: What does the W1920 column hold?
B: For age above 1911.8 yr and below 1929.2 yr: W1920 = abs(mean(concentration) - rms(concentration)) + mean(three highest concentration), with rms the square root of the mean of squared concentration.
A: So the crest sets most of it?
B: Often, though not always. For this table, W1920 3.33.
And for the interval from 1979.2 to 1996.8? 2.89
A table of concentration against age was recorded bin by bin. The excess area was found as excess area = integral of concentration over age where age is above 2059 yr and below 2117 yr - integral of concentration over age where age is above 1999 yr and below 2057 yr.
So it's 8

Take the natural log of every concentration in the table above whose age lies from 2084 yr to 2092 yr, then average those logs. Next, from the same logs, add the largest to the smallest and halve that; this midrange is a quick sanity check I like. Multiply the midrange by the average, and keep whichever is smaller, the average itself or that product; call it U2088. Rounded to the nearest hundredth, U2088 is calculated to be 1.06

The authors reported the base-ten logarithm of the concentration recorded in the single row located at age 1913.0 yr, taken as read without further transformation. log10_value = 0.536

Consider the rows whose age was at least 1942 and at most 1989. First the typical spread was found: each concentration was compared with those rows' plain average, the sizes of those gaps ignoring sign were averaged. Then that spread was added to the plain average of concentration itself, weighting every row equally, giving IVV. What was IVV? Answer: 2.99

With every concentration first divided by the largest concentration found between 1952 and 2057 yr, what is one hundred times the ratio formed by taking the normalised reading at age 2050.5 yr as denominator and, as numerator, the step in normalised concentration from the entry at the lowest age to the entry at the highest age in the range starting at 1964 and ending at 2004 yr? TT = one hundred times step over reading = -2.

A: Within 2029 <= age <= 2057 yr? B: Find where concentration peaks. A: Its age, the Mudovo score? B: 2045.5 yr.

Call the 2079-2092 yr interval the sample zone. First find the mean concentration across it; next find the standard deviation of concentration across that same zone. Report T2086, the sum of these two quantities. 3.1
